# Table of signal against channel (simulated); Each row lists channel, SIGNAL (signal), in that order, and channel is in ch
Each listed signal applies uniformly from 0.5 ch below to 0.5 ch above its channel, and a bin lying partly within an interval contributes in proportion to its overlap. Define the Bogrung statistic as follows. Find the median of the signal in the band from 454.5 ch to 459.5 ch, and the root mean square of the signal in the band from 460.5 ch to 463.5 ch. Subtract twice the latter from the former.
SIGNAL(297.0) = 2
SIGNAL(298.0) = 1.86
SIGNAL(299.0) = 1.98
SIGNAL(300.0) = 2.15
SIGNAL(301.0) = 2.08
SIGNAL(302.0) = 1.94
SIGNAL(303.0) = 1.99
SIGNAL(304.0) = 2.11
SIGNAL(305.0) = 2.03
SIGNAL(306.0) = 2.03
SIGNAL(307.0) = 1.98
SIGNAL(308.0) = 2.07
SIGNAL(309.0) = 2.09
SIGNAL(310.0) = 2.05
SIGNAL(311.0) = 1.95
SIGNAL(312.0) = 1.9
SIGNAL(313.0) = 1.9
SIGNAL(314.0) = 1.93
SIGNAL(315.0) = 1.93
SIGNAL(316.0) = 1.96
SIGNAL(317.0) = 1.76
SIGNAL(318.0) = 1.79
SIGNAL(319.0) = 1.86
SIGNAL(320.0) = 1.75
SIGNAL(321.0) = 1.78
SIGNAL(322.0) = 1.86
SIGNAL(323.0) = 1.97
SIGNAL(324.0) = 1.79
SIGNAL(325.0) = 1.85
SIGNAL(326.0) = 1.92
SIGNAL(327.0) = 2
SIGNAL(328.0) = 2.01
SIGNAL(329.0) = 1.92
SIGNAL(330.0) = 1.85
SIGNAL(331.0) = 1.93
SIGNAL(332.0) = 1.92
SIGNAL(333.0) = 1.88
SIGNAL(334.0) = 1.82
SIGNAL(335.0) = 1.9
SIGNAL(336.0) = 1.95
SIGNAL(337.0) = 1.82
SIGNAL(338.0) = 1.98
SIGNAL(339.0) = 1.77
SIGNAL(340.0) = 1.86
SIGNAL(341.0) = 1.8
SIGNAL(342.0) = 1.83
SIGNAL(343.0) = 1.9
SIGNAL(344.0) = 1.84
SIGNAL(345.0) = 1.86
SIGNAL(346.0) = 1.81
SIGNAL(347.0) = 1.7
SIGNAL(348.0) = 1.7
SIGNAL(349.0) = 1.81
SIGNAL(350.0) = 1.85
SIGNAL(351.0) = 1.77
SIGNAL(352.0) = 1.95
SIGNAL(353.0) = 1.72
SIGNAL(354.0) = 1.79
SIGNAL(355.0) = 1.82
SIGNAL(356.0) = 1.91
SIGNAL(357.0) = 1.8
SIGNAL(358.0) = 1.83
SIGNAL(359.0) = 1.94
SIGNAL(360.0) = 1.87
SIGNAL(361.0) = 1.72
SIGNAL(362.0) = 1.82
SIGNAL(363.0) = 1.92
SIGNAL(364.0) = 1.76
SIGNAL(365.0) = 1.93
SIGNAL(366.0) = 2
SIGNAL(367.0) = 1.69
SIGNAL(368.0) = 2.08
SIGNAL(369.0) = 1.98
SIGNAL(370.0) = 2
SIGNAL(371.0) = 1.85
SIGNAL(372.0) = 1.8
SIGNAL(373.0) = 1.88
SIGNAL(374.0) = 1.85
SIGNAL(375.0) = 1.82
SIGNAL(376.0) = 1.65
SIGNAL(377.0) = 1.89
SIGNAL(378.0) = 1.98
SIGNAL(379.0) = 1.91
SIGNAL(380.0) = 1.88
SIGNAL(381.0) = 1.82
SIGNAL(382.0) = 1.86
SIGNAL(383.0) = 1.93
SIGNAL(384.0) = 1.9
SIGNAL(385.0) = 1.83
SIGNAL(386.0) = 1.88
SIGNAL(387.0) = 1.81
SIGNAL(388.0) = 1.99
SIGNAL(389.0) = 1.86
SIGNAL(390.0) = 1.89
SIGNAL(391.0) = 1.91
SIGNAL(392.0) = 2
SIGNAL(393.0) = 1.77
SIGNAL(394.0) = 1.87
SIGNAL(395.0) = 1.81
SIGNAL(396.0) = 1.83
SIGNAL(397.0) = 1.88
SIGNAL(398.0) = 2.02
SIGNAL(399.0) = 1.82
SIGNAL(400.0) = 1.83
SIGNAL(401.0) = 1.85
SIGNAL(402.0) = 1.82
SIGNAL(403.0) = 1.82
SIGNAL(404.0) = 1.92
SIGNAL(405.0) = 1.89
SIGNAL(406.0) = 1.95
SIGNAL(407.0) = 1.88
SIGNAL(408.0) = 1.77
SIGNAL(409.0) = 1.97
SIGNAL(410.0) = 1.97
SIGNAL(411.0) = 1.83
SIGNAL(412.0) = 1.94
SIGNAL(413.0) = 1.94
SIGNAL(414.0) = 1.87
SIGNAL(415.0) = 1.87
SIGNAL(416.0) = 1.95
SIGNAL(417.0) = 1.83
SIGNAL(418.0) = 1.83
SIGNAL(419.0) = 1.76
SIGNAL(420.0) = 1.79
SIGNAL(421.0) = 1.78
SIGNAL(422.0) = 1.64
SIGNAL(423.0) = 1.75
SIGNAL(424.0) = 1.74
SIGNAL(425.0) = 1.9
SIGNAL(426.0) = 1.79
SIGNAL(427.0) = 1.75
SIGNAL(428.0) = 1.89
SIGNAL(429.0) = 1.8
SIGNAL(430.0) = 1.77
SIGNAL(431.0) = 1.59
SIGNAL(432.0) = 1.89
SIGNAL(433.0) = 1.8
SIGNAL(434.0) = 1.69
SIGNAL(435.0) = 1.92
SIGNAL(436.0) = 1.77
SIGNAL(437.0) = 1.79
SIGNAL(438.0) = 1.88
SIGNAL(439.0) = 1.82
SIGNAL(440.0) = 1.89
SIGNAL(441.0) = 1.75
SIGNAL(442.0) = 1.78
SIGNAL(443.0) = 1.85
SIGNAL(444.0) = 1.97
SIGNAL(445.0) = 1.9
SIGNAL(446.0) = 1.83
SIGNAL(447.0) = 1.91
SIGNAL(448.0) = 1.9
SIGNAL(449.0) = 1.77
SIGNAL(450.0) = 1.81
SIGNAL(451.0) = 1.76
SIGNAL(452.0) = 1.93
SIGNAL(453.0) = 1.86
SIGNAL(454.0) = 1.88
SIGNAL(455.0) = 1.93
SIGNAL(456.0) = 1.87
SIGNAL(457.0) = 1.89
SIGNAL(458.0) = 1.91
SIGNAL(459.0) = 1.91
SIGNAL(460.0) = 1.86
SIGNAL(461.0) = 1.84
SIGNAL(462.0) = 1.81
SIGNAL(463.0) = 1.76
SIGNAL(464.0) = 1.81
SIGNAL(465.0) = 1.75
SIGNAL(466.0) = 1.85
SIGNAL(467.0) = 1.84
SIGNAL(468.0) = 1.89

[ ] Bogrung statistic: -1.70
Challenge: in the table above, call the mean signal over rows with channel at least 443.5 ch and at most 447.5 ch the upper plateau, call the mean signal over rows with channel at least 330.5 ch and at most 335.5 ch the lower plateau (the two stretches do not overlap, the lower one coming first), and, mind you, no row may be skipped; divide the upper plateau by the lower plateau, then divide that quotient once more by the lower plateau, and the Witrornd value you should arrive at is 0.533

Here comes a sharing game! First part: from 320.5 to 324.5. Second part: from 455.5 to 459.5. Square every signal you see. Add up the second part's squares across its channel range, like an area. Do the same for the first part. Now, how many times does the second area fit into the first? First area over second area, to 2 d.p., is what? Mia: 0.95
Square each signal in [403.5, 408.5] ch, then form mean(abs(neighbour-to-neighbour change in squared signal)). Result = 0.25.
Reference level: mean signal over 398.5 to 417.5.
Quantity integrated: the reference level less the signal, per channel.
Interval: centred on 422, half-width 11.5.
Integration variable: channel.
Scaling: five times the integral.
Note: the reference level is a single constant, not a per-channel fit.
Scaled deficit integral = 8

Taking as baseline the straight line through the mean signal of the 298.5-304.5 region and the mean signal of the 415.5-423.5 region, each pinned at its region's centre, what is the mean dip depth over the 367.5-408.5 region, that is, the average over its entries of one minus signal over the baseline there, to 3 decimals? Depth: -0.011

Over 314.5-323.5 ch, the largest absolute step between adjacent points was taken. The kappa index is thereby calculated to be 0.20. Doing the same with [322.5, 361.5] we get 0.23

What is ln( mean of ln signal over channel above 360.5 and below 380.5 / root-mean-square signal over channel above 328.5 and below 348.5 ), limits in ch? -1.09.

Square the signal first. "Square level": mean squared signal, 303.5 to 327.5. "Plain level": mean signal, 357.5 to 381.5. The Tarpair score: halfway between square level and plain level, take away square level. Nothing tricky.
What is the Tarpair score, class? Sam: -0.93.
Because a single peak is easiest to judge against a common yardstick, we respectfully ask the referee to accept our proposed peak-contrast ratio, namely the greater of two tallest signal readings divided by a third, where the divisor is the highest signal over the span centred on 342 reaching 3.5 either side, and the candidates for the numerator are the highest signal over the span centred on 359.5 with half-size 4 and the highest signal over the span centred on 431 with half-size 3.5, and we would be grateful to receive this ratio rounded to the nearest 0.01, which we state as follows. 1.02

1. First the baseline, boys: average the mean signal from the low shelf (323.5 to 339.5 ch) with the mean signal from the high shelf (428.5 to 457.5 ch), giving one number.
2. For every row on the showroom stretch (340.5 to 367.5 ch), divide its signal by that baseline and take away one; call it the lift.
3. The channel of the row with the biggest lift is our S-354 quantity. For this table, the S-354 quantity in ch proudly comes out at 366.0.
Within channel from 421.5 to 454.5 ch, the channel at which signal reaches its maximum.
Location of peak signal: 444.0 ch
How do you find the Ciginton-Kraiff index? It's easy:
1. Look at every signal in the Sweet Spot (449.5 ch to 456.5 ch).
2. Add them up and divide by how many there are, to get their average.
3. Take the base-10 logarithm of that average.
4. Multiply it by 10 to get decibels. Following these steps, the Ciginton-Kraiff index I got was 2.70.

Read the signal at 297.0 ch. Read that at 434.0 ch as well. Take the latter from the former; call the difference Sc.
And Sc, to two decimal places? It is 0.31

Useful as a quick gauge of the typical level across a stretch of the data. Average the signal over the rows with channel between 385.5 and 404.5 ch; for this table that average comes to 1.873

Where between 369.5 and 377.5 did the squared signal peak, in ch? 370.0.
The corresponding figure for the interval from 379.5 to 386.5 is 383.0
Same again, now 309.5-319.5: 310.0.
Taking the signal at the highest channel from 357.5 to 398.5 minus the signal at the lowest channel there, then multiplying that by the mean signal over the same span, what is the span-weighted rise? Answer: 0.4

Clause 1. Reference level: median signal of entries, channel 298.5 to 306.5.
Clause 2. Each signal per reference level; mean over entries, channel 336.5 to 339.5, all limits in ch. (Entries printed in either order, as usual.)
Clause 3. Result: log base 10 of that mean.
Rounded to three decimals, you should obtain -0.039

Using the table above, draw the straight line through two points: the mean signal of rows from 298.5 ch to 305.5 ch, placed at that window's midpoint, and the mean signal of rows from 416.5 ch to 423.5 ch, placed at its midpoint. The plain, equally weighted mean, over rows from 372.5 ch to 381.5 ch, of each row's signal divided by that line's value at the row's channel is 0.99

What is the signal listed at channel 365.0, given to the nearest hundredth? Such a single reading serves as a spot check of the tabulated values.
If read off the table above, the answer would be 1.93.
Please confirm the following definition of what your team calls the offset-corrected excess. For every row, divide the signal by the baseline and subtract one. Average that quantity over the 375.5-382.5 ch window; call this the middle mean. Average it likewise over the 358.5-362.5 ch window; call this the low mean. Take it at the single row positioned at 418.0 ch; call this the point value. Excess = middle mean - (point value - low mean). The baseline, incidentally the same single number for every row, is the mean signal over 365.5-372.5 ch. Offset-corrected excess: -0.03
